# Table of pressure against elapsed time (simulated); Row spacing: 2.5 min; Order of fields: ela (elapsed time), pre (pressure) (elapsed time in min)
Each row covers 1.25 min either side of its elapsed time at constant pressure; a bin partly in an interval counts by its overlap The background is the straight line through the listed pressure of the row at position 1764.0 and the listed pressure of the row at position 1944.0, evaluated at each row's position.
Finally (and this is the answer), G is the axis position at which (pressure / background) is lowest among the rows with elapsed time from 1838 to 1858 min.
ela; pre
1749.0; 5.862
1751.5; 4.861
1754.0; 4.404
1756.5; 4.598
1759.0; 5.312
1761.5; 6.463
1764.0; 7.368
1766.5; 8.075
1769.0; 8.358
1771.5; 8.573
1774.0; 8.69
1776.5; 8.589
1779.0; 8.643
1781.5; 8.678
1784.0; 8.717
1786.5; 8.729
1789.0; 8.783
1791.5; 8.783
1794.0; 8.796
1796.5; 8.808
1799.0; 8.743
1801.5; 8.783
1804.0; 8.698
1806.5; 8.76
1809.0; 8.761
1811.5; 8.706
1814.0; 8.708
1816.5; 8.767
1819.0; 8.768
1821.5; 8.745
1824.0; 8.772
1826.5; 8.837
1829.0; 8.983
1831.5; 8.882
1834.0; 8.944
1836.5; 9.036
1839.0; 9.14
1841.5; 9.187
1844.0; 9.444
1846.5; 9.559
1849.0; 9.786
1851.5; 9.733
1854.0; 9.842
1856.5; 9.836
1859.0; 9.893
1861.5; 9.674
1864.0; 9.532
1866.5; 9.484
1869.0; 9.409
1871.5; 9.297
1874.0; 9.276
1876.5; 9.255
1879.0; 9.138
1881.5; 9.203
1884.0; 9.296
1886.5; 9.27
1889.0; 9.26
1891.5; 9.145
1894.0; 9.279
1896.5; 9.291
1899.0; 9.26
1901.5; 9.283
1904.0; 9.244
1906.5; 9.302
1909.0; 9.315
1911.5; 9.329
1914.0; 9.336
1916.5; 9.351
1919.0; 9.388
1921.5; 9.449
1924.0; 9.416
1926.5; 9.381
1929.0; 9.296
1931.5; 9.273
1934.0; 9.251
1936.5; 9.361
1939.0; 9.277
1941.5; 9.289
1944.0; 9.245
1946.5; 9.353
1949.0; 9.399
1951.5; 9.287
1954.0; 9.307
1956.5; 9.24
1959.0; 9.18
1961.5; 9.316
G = 1839.0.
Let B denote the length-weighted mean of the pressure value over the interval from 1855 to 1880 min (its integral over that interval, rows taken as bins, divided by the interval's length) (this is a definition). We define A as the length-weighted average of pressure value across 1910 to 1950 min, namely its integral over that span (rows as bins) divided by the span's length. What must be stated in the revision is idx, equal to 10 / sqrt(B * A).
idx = 1.06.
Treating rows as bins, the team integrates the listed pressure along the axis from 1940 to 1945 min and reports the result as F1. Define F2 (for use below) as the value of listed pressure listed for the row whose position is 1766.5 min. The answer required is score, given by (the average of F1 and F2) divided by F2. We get 3.4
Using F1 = 46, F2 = 8.075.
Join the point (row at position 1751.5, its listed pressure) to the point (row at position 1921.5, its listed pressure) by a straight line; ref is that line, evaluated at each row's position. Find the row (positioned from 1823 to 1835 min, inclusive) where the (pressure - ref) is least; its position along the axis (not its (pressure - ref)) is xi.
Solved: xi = 1834.0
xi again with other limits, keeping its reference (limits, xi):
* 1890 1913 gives 1911.5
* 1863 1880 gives 1879.0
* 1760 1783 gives 1761.5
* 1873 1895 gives 1891.5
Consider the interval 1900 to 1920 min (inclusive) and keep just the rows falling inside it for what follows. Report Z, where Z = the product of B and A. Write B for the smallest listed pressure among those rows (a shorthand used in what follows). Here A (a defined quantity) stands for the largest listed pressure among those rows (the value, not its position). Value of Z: 87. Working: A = 9.388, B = 9.244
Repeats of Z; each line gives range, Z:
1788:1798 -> 77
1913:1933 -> 88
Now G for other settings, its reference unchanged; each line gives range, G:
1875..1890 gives 1879.0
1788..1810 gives 1804.0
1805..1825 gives 1824.0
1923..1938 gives 1934.0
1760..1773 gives 1761.5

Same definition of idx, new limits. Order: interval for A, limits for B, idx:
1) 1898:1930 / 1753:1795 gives 1.18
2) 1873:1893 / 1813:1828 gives 1.11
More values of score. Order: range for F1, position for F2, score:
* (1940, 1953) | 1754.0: 14.2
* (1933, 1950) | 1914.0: 9.0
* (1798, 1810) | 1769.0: 6.8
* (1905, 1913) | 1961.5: 4.5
